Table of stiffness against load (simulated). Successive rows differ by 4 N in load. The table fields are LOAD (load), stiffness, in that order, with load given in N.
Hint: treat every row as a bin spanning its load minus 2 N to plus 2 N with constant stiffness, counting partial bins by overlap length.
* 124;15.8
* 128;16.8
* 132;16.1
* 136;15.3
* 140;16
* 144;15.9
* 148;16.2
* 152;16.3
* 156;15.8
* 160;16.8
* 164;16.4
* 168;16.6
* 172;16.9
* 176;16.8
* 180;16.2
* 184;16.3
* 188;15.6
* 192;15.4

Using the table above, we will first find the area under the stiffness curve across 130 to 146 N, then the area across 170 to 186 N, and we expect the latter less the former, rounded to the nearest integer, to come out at 12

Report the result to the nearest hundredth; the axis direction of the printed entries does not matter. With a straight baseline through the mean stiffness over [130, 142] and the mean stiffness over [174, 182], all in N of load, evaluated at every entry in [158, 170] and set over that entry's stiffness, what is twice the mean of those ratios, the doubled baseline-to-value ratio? 1.96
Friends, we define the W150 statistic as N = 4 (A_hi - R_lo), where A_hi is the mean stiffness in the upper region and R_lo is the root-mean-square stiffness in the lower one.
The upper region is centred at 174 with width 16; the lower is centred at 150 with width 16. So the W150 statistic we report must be 2.3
